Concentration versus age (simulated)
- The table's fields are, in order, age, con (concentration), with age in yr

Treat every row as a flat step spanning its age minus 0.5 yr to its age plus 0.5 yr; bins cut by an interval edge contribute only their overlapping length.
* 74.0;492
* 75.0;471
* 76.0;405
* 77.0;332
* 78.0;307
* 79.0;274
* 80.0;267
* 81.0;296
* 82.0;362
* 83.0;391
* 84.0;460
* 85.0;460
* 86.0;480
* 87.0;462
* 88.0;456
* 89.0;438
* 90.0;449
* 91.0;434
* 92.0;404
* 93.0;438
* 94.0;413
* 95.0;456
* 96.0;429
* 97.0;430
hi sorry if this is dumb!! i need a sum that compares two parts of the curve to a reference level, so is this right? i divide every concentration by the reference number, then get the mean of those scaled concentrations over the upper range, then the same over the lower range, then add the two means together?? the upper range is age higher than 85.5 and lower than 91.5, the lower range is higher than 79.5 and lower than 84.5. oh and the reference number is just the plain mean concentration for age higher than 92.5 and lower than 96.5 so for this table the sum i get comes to 1.86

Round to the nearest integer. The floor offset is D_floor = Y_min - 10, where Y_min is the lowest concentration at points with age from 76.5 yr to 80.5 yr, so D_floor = 257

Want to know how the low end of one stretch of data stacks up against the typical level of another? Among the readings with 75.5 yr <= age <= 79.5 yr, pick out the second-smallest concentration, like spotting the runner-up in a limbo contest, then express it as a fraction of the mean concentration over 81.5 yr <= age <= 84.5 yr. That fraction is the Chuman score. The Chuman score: 0.76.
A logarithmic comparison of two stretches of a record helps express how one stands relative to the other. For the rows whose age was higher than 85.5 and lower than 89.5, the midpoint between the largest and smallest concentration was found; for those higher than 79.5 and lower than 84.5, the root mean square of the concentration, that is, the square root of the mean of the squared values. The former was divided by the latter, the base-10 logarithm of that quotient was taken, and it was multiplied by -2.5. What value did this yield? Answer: -0.26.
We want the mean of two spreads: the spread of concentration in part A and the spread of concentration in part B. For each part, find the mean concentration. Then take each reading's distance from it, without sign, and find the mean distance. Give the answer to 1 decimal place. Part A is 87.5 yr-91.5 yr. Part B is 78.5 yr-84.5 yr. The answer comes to 35.5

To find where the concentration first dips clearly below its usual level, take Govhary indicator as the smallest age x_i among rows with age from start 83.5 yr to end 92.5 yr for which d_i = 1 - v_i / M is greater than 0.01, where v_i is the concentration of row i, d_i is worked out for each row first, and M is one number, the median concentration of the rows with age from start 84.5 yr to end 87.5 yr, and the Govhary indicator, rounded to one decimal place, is 88.0 yr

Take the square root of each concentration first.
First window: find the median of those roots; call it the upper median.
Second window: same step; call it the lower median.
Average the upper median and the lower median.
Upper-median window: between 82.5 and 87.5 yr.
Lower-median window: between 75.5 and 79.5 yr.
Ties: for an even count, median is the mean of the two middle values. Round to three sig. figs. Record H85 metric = 19.7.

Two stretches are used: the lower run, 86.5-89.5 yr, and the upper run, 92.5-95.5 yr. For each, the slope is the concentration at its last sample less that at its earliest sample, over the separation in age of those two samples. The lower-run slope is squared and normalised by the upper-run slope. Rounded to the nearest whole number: 16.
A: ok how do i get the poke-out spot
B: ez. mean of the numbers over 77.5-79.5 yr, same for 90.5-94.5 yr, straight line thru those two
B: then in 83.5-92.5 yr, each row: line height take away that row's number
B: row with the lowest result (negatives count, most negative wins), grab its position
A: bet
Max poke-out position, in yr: 86.0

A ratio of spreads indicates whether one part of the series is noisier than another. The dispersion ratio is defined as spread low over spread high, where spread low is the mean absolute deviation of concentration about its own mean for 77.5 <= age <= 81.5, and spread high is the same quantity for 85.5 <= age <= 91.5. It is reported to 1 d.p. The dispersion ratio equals 1.2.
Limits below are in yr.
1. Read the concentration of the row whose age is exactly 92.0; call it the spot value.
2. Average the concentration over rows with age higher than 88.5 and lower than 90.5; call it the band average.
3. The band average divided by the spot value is 1.10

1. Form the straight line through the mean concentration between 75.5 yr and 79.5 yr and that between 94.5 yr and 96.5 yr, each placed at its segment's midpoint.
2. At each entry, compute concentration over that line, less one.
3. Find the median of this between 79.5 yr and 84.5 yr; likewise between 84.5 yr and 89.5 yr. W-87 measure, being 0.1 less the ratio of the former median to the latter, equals 0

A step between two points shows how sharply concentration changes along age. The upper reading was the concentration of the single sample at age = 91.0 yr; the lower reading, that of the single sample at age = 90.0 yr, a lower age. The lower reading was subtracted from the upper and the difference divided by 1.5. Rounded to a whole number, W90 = -10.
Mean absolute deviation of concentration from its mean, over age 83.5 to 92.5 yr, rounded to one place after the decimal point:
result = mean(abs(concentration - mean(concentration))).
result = 16.0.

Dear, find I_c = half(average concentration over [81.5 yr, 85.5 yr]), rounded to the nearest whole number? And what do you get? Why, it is 209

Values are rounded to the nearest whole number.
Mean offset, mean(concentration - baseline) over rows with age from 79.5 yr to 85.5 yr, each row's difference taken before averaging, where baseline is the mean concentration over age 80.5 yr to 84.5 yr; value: -5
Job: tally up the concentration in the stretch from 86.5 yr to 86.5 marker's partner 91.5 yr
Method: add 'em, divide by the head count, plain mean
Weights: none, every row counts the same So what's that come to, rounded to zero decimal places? 448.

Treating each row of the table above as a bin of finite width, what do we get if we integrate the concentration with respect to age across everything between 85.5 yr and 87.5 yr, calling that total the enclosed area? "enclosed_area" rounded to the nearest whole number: 942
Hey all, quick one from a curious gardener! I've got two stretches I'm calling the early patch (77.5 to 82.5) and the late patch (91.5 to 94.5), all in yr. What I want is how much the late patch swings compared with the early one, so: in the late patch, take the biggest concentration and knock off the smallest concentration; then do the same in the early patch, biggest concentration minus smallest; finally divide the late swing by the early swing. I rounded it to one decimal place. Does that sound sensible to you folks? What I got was 0.4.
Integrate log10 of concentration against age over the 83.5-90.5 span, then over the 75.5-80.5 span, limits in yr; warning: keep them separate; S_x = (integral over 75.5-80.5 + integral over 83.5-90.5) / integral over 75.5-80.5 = 2.49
